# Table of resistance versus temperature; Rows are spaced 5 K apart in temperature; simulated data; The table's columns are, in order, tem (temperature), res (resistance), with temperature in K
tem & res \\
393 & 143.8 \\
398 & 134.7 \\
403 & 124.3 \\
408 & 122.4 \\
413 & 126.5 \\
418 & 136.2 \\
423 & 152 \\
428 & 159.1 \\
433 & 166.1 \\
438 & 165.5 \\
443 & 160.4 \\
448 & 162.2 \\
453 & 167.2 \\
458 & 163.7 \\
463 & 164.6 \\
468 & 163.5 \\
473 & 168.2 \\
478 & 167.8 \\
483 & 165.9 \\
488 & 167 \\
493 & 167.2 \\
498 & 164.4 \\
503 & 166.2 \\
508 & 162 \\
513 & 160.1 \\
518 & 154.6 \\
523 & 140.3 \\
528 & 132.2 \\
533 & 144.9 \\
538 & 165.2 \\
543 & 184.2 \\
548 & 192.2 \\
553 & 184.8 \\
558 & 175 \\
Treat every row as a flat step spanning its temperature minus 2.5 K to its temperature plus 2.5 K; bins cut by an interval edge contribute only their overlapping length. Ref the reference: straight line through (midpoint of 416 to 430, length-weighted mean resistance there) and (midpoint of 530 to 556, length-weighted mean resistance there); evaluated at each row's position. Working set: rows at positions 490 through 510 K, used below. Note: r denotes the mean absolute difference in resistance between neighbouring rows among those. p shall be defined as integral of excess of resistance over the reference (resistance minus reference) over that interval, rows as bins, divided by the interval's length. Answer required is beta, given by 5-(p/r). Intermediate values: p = 0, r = 2.9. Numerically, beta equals 5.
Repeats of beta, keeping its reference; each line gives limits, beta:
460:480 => 2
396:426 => 7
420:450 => 3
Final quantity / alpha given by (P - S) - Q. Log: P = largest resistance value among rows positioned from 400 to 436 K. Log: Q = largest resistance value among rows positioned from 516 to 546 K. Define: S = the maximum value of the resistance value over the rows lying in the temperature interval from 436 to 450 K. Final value -184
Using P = 166.1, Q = 184.2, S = 165.5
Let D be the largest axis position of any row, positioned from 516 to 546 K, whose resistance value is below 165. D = 533 K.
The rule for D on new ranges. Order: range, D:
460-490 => 468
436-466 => 463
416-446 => 443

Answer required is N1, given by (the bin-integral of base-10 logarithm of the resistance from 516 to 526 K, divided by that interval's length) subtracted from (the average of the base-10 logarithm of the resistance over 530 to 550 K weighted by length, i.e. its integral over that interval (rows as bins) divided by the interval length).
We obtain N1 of 0.06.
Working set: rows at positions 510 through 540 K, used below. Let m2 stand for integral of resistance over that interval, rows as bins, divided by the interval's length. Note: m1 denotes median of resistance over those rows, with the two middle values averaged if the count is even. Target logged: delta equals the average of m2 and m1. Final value 150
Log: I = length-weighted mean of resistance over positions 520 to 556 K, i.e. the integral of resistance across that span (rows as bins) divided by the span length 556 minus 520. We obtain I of 163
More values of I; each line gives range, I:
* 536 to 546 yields 176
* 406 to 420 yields 128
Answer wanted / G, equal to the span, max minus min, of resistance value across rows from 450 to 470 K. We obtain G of 4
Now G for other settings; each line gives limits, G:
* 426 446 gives 7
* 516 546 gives 52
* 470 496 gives 2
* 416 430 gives 23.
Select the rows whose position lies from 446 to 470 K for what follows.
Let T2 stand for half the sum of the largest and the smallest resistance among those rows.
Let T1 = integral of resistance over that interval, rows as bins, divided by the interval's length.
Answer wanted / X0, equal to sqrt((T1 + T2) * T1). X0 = 232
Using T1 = 164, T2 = 165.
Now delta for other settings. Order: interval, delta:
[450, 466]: 165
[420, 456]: 162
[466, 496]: 167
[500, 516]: 162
